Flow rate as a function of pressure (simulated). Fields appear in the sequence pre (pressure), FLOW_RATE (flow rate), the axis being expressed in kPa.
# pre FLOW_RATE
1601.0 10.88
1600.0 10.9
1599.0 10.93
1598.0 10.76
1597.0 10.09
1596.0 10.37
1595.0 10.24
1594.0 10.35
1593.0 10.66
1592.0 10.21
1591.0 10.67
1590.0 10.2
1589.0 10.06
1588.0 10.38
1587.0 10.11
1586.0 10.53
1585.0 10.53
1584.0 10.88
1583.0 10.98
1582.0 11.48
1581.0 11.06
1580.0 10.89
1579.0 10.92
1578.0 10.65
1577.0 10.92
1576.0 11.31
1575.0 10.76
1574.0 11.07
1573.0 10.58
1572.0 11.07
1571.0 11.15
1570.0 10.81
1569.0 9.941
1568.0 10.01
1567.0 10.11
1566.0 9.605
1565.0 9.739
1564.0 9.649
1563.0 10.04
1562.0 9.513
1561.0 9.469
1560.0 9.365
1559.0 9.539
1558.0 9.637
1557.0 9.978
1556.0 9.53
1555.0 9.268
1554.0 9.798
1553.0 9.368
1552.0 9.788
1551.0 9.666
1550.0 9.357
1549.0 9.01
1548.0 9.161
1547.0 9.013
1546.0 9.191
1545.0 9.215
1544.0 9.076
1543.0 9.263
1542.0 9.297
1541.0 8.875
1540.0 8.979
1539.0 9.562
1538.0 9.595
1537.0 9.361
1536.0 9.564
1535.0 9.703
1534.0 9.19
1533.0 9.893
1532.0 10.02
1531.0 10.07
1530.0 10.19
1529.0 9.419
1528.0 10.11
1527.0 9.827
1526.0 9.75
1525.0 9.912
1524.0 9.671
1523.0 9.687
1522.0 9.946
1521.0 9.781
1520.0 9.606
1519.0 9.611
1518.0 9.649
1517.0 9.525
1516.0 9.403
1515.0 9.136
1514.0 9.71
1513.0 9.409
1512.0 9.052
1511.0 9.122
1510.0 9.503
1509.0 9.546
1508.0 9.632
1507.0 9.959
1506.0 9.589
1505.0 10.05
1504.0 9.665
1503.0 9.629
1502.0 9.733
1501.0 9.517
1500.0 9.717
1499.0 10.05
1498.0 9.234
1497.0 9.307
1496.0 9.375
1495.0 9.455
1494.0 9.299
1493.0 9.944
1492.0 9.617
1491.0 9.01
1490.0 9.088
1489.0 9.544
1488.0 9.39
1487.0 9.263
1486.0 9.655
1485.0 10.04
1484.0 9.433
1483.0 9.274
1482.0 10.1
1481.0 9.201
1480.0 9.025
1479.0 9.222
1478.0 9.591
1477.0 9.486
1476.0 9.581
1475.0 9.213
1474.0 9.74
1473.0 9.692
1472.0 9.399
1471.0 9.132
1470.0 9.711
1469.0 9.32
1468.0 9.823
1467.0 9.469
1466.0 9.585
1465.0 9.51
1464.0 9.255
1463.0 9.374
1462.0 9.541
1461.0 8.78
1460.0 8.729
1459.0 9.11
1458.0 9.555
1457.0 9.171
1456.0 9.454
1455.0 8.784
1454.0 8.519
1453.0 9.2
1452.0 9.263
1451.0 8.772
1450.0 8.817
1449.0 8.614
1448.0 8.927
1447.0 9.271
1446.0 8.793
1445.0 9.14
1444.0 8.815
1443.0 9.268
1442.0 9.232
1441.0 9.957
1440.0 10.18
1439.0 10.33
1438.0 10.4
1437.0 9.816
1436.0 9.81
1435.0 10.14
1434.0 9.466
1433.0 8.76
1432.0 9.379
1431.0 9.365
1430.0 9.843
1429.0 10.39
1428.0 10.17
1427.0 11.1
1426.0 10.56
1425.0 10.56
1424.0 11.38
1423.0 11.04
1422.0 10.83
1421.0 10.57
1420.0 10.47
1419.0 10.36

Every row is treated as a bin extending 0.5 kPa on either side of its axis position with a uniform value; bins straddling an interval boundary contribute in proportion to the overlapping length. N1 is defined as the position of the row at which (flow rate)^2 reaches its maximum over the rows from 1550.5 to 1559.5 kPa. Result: 1557.0 kPa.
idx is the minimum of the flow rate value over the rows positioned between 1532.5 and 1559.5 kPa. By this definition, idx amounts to 8.875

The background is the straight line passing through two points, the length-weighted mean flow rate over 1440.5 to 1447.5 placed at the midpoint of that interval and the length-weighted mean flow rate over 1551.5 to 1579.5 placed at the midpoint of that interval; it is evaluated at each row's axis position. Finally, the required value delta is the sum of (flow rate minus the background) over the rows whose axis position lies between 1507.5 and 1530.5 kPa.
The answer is -3.7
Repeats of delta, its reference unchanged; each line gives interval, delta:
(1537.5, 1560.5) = -14.6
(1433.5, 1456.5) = 2.9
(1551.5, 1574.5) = -3.5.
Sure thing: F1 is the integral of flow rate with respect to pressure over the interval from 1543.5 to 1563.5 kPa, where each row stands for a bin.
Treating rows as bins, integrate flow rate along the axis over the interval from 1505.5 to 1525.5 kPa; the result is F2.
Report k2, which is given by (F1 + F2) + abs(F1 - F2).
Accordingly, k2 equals 383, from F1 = 189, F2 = 191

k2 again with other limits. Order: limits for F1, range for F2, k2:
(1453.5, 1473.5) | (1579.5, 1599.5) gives 423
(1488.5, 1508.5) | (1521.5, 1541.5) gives 387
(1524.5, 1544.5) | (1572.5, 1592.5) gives 428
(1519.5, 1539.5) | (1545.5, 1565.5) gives 390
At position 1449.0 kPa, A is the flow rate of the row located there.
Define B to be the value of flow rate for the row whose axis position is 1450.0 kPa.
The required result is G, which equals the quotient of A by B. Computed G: 0.977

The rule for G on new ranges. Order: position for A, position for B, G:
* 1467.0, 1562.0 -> 0.995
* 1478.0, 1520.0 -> 0.998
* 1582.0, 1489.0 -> 1.203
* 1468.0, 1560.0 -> 1.049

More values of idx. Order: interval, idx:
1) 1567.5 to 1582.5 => 9.941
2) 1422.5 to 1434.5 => 8.76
